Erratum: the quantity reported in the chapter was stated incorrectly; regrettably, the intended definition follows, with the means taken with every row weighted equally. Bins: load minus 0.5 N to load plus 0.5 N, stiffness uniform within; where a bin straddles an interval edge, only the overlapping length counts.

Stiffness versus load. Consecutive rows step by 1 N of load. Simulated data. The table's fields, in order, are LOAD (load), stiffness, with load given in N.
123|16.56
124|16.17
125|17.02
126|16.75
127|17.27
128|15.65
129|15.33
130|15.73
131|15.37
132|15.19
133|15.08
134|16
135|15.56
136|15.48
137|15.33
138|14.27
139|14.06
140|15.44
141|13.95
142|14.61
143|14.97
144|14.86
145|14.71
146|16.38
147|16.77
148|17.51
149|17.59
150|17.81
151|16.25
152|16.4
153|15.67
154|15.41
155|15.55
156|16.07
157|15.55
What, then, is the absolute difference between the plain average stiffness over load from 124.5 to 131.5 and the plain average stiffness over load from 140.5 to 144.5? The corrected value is 1.6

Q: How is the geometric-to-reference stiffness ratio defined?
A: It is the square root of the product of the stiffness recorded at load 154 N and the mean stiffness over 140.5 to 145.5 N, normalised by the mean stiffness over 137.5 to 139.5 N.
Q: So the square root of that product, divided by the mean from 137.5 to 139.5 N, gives 1.06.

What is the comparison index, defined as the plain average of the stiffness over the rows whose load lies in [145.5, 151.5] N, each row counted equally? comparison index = 17.1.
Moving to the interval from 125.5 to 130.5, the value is 16.1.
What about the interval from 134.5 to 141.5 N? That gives 14.9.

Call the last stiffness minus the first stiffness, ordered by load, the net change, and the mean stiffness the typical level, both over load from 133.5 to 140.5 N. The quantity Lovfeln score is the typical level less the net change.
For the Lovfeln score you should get 16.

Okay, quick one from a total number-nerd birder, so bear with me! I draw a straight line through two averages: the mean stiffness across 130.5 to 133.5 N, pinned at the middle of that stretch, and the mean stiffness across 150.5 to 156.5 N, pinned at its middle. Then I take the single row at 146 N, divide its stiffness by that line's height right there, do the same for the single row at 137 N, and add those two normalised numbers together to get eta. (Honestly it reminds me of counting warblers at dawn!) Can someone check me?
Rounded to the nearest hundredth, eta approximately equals 2.04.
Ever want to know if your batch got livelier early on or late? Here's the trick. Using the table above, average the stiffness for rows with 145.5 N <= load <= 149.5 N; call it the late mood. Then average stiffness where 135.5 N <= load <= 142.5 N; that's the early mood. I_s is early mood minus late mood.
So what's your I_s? -2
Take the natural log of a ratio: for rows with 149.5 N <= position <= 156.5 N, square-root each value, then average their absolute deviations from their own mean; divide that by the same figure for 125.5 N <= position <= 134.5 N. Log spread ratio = -0.03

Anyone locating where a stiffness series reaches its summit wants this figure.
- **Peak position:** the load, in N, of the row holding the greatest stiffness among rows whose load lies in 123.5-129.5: 127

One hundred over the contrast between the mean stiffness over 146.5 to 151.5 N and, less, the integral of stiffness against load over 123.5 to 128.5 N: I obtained -1.52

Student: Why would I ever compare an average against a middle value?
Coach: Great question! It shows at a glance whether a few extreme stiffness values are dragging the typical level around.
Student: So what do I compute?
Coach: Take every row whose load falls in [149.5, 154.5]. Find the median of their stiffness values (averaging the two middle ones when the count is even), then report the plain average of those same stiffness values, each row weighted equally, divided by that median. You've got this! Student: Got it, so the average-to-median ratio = 1.00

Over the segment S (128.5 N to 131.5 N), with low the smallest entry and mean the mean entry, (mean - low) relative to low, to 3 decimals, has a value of 0.010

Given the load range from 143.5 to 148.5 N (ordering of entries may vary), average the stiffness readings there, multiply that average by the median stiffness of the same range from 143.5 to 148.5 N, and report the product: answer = 263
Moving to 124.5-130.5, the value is 265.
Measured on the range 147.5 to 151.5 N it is 303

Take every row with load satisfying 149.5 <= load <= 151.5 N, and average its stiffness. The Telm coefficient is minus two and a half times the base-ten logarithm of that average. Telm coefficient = -3.08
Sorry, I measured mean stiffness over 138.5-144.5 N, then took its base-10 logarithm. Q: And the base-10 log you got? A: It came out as 1.17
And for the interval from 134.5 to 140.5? 1.18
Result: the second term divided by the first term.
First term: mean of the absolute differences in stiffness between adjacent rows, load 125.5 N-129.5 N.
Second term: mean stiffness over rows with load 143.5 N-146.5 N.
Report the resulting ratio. 19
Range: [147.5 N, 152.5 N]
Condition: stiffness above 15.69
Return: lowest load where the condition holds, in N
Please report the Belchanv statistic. 148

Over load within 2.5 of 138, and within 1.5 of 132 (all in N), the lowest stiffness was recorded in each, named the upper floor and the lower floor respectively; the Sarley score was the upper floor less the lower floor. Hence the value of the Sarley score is -1.0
